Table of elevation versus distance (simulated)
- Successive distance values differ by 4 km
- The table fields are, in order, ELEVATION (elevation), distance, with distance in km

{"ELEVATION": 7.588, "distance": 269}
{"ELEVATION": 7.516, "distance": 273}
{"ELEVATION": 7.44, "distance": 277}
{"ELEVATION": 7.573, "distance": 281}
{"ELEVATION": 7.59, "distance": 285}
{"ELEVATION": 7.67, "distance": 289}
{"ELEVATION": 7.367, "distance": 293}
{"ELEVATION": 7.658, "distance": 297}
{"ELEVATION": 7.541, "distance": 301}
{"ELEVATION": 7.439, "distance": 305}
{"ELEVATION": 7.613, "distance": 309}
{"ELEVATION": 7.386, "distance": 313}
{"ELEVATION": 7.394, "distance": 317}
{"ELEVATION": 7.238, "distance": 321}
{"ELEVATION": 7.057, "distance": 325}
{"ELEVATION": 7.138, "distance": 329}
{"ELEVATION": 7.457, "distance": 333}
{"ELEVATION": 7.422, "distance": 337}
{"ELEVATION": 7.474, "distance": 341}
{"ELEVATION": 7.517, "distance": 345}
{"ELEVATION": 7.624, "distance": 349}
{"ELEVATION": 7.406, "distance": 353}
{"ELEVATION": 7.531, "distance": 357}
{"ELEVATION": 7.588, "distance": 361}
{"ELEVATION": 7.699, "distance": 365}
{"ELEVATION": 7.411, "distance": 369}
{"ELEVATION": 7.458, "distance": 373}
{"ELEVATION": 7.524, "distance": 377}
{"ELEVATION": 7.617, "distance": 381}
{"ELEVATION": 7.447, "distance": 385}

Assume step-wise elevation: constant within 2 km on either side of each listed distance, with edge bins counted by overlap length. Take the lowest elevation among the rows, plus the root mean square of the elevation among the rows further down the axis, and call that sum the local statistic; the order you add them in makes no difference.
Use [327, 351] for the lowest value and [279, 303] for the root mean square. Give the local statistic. 14.7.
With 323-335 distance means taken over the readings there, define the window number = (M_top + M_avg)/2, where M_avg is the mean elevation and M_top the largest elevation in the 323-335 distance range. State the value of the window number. 7.34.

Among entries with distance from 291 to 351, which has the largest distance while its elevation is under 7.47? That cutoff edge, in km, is 337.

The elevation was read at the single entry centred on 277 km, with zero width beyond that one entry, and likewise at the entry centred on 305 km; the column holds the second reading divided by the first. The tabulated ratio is 1.00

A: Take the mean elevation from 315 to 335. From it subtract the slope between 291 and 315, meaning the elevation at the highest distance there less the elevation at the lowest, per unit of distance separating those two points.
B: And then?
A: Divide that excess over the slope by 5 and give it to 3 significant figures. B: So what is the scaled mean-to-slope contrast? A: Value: 1.45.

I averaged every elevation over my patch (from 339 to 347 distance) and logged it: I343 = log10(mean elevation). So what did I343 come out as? 0.875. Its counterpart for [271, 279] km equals 0.874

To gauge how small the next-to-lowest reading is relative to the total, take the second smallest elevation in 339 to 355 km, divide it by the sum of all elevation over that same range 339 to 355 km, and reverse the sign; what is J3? -0.249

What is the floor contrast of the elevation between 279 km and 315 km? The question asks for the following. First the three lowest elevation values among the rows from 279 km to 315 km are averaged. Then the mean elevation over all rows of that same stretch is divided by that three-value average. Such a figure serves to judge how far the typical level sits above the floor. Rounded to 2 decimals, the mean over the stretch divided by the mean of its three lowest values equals 1.02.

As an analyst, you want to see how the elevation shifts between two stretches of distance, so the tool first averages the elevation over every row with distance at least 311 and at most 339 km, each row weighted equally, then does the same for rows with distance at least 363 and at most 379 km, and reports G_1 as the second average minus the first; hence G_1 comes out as 0.22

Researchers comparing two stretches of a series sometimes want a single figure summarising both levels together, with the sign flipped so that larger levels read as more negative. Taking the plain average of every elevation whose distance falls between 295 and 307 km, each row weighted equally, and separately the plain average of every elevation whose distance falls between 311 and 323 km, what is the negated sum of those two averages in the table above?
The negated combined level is -14.9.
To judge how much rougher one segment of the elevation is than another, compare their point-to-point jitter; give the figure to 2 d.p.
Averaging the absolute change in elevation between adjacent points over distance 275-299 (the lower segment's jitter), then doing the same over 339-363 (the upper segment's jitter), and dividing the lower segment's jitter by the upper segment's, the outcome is 1.50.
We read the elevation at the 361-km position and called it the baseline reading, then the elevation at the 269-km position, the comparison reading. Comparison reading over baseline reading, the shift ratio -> 1.00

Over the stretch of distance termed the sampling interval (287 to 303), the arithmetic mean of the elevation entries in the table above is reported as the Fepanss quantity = 7.56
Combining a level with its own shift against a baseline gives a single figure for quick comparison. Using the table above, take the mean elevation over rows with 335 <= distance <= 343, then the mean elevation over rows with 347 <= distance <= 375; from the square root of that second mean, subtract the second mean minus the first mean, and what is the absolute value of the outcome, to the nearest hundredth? 2.66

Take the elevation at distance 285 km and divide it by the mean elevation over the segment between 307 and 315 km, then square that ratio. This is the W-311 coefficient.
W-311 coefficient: 1.024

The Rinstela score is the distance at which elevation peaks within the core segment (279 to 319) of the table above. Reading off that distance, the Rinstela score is 289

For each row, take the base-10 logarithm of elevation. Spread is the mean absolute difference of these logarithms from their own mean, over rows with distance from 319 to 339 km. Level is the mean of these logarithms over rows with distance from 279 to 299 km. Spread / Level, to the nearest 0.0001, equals 0.0096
